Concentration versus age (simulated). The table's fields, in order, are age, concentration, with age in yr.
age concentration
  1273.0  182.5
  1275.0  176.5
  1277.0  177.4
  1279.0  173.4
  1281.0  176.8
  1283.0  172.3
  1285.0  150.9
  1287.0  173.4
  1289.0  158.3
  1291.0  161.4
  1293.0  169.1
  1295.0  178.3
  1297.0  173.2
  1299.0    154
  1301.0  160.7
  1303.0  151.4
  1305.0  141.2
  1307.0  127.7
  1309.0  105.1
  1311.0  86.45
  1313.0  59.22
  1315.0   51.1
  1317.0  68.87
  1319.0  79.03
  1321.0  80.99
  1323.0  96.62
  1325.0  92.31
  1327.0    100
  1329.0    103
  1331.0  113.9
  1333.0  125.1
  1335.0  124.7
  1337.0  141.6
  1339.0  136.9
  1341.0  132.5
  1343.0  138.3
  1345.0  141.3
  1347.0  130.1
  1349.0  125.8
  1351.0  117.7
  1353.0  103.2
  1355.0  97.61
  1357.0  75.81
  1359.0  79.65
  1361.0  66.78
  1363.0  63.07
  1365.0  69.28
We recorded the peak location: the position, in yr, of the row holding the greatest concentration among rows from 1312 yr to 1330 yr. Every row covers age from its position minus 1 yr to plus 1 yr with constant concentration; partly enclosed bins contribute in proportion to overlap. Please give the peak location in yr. 1329.0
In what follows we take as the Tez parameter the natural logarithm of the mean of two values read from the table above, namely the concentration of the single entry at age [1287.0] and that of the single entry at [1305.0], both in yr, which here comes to 5.06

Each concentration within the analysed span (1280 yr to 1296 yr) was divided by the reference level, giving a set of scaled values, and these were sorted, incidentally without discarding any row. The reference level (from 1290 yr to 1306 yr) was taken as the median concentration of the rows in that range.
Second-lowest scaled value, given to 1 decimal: 1.0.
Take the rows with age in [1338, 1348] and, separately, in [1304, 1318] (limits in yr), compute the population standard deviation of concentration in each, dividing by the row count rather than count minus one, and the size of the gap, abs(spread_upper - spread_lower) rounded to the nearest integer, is 28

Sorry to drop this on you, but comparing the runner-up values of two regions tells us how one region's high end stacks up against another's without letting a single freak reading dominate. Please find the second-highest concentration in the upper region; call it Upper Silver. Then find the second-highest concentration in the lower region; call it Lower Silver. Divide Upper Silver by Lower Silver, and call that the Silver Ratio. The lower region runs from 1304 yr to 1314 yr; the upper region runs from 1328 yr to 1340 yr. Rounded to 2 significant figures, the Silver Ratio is 1.1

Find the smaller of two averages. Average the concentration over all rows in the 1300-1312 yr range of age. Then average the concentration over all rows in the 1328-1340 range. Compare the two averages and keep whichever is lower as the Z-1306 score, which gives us 124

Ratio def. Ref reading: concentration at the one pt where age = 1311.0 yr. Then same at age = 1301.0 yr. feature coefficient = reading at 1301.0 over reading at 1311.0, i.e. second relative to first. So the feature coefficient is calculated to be 1.9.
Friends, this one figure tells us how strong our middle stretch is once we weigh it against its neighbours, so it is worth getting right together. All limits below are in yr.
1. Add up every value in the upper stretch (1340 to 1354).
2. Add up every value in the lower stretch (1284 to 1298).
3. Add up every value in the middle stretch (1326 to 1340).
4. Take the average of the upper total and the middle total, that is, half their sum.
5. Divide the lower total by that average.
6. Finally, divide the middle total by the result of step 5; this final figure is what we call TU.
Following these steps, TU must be 629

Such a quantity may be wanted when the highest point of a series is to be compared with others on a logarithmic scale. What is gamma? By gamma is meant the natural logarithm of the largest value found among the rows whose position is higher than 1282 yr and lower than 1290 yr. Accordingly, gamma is 5.16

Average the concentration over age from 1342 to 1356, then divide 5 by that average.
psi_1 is 0.041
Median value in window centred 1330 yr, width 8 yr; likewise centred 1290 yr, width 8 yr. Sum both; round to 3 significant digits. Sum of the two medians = 274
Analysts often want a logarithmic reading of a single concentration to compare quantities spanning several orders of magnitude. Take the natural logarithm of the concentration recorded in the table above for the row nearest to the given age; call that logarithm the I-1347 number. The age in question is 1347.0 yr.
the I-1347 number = 4.87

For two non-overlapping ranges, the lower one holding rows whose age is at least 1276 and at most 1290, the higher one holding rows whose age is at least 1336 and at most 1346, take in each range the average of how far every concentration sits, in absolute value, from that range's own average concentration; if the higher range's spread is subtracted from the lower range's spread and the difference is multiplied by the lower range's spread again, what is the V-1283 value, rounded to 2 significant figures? 45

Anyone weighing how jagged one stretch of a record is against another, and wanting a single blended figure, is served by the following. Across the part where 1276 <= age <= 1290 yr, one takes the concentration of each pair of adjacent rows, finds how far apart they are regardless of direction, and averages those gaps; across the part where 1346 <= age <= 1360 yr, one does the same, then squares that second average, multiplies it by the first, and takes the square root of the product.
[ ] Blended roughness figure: 33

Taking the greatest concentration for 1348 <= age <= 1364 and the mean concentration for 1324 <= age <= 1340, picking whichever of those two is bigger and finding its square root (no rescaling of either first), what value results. 11.2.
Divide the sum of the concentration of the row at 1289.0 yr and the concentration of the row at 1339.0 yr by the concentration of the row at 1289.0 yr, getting 1.86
